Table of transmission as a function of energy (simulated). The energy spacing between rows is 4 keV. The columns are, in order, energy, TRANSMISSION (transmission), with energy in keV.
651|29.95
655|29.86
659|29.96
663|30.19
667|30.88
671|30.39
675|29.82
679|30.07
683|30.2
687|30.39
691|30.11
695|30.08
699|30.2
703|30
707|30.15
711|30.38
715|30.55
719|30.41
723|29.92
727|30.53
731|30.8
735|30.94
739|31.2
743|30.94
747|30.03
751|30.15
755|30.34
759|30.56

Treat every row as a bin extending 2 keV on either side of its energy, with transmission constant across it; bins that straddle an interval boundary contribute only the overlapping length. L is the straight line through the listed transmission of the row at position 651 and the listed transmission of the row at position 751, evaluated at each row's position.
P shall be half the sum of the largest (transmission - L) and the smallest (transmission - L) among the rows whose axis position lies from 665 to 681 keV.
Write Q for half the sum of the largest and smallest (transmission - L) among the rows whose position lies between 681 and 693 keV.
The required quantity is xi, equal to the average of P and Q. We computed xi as 0.29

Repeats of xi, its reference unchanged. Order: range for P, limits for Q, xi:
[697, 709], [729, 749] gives 0.27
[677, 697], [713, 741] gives 0.33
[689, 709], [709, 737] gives 0.19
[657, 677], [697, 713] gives 0.24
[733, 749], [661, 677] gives 0.42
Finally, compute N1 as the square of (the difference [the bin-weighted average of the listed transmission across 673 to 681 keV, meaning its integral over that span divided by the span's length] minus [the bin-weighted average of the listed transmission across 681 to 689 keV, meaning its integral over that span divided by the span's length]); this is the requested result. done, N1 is 0.12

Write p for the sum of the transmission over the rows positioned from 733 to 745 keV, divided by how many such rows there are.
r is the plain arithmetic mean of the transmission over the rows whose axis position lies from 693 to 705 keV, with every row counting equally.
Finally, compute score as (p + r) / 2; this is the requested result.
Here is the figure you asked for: 30.56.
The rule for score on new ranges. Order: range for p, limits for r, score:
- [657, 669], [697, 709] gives 30.23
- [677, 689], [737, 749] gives 30.47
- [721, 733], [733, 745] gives 30.72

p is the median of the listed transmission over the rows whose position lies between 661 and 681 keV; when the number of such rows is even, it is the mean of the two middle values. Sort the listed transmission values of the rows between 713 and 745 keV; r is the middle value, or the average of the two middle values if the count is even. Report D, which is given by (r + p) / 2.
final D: 30.43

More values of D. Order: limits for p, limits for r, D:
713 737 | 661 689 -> 30.37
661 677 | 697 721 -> 30.29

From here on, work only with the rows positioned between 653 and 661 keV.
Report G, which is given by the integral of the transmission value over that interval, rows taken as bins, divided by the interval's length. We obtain 29.9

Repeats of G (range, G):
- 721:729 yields 30.2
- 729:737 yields 30.9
